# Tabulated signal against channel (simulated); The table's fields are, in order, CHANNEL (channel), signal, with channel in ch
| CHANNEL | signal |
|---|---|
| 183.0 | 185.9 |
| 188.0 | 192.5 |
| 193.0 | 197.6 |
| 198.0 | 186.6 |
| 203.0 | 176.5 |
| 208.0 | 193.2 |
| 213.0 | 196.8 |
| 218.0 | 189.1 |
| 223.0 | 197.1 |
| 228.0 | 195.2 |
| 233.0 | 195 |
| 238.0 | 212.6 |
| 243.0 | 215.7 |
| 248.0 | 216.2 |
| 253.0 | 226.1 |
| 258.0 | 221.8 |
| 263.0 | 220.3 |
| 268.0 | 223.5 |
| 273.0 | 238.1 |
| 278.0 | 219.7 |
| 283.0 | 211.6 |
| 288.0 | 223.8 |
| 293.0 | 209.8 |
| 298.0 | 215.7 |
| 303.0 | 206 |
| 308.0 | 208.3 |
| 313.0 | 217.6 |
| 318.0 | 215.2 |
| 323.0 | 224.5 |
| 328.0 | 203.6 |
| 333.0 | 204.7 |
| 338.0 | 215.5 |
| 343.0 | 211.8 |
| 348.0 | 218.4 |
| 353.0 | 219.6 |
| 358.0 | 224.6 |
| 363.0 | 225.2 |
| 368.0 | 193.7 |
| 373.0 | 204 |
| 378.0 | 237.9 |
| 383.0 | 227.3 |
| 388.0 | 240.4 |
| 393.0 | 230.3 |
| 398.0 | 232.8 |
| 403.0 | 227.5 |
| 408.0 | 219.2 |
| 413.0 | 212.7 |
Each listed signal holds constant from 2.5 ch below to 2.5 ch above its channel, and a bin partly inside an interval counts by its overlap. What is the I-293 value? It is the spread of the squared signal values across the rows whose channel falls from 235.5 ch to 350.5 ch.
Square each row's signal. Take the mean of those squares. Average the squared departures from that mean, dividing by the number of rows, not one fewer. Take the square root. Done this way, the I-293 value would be 3386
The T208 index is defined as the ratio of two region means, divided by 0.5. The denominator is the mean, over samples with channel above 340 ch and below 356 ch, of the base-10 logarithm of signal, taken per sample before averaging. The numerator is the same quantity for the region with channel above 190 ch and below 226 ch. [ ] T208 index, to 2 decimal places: 1.95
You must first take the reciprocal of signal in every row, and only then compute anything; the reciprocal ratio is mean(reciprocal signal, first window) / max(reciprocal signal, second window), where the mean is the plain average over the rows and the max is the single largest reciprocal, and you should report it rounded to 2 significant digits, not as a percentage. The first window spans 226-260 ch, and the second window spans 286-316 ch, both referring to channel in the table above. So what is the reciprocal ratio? 0.98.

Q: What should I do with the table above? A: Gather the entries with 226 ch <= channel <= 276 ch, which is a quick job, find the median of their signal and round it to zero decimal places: 218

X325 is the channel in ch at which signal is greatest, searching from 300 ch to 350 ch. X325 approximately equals 323.0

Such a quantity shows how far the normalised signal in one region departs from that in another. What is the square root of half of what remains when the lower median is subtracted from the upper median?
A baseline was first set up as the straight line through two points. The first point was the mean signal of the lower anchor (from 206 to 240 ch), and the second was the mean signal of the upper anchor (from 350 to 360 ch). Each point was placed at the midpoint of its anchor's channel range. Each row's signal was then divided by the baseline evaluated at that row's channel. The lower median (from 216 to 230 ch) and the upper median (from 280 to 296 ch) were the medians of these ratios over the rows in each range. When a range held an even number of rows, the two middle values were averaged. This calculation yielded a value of 0.121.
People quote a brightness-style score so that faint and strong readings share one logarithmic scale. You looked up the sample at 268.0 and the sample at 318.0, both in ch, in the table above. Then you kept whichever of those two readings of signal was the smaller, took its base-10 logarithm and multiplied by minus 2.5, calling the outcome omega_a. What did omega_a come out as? -5.83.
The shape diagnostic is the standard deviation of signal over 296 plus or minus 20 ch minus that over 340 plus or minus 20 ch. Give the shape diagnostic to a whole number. -2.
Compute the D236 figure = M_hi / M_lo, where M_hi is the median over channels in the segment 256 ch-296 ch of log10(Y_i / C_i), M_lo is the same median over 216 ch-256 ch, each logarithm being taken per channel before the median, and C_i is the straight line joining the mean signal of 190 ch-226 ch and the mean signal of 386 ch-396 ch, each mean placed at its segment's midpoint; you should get 1.7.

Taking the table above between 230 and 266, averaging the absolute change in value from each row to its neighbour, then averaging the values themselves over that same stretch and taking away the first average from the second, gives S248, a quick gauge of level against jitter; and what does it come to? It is 209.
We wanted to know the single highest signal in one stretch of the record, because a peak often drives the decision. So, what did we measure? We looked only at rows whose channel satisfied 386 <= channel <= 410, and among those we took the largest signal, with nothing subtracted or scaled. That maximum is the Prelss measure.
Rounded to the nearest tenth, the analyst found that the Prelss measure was 240.4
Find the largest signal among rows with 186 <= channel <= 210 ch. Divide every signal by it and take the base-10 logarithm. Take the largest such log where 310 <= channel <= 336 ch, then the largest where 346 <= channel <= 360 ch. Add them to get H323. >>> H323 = 0.11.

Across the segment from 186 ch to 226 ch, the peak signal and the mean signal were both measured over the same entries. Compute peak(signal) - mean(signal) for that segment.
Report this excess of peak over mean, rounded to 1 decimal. 6.4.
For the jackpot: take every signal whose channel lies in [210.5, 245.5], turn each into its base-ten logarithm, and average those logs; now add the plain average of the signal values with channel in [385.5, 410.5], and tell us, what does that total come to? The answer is 232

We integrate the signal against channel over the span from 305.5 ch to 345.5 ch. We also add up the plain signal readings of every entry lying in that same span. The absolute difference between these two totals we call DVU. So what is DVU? 6805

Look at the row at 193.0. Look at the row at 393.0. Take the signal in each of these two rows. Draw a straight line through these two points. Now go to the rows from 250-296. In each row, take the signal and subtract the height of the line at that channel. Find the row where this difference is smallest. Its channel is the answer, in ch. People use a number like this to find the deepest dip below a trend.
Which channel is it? 293.0 ch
